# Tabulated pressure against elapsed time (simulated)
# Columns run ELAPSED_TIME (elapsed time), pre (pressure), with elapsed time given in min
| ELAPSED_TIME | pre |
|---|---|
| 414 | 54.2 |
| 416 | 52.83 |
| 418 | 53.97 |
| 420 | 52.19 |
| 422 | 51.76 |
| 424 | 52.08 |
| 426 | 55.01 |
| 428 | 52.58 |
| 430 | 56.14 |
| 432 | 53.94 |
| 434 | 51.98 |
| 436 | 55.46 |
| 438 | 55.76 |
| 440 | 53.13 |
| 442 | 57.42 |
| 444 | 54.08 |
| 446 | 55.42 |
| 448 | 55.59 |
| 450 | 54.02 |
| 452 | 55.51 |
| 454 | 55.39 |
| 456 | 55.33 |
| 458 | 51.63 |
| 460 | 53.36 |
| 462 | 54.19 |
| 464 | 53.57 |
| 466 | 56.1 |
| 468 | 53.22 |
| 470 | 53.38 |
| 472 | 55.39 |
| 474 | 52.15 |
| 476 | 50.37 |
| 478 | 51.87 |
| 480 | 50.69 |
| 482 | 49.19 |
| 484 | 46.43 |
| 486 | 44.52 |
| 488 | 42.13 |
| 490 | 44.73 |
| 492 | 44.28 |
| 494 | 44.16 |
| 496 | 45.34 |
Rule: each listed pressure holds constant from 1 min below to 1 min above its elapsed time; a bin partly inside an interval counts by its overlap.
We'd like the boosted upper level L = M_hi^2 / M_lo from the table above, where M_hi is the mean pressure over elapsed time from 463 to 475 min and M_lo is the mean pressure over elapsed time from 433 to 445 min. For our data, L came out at 53.3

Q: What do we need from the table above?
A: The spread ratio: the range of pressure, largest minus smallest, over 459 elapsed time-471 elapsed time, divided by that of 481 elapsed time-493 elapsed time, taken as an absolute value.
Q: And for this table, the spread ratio 0.41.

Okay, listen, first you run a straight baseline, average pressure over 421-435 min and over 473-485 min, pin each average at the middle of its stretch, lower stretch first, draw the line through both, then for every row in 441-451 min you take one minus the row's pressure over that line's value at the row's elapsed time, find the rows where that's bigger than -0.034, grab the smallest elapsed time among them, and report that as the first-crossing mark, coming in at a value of 444 min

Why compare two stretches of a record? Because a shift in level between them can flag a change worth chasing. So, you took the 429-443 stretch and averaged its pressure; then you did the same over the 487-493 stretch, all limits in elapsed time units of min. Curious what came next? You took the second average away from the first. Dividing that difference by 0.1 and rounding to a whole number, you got 111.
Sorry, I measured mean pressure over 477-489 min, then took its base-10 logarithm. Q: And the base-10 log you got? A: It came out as 1.68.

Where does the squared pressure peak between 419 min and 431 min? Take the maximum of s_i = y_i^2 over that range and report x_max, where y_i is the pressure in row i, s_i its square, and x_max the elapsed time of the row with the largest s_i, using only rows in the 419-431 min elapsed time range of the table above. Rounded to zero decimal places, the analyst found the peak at 430 min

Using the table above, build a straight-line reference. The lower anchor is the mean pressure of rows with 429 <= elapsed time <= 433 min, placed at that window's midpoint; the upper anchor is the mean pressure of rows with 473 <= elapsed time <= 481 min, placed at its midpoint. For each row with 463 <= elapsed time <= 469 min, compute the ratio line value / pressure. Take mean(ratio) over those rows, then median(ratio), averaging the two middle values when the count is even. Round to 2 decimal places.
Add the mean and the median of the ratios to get 1.94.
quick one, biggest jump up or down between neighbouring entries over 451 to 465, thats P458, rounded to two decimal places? 3.70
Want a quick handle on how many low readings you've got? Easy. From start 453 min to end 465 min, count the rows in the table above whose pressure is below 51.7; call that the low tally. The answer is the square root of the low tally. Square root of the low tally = 1.0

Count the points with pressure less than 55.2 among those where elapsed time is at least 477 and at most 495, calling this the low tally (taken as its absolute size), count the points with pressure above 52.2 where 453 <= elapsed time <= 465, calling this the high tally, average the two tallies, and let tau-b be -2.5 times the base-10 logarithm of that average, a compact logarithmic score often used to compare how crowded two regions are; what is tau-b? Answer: -2.11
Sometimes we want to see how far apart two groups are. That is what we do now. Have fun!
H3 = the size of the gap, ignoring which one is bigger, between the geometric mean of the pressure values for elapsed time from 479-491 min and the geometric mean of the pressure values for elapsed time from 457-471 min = 7.4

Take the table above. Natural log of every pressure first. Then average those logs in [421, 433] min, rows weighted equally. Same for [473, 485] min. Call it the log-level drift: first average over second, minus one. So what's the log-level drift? 0.017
